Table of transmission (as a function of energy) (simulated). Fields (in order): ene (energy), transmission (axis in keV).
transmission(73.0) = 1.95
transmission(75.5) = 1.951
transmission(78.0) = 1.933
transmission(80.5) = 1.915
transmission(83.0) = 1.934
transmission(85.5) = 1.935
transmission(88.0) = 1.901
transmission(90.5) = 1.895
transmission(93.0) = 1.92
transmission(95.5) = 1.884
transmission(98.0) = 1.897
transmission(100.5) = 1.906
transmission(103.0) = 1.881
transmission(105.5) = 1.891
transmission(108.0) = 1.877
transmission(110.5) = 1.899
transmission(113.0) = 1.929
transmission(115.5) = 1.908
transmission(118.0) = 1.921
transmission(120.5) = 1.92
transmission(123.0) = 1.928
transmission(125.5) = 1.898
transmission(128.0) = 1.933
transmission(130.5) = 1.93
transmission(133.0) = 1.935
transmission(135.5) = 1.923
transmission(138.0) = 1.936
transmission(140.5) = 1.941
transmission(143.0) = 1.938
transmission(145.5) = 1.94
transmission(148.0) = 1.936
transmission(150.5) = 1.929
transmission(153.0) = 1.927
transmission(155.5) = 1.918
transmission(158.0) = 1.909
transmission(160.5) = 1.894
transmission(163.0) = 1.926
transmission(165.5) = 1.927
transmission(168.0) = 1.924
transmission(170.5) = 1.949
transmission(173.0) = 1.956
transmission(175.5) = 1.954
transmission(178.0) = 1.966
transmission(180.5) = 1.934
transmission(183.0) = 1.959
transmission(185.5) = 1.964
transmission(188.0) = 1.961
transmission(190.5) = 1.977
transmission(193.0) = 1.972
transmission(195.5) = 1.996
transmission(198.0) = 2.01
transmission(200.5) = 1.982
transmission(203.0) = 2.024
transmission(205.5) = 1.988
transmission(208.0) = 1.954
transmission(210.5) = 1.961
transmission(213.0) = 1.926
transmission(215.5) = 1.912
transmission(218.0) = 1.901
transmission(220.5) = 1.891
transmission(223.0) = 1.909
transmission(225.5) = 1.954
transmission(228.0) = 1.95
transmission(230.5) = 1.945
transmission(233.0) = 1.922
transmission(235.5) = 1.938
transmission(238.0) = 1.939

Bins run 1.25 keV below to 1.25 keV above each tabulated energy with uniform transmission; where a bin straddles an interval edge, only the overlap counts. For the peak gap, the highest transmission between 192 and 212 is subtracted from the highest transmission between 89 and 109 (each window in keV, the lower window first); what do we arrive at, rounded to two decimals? -0.10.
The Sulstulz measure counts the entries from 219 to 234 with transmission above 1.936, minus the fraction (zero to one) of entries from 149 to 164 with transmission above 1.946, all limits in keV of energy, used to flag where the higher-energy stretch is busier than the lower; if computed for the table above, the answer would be 3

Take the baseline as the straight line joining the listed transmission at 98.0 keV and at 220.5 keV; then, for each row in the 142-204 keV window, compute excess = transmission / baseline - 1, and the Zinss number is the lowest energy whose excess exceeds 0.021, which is 143.0 keV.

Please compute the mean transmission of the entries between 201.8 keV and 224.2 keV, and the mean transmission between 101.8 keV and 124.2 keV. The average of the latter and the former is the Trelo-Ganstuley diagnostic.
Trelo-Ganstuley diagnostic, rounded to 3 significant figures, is 1.92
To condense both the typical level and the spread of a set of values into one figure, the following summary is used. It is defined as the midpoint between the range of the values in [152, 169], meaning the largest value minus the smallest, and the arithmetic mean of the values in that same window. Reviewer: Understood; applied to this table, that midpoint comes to 0.98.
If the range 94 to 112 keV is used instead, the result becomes 0.96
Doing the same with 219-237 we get 1.00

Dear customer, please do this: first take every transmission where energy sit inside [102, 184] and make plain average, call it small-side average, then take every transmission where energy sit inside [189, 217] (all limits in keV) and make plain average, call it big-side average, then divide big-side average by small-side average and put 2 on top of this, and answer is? 3.02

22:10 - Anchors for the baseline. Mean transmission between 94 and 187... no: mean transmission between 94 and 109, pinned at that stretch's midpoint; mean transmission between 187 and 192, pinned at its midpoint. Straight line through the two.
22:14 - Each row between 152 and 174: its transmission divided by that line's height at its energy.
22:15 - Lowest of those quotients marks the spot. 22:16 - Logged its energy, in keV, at 160.5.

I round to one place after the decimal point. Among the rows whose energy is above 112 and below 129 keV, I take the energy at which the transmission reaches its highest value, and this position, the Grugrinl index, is 128.0 keV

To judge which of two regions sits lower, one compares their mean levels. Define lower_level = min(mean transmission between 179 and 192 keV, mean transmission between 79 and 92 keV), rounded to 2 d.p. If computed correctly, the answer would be 1.92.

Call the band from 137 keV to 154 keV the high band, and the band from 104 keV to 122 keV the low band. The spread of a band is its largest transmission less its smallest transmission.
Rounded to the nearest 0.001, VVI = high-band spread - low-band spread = -0.038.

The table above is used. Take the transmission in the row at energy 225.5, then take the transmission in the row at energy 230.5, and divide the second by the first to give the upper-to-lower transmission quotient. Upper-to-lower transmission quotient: 1.00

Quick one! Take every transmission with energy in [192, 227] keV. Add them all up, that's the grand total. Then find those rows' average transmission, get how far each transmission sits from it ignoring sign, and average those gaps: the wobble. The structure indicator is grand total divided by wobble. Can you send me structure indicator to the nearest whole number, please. 789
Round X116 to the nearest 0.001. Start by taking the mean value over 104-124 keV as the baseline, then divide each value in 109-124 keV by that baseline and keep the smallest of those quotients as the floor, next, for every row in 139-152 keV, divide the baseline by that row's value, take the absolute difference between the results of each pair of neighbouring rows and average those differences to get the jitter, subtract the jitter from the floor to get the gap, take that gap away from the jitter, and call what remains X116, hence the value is -0.991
